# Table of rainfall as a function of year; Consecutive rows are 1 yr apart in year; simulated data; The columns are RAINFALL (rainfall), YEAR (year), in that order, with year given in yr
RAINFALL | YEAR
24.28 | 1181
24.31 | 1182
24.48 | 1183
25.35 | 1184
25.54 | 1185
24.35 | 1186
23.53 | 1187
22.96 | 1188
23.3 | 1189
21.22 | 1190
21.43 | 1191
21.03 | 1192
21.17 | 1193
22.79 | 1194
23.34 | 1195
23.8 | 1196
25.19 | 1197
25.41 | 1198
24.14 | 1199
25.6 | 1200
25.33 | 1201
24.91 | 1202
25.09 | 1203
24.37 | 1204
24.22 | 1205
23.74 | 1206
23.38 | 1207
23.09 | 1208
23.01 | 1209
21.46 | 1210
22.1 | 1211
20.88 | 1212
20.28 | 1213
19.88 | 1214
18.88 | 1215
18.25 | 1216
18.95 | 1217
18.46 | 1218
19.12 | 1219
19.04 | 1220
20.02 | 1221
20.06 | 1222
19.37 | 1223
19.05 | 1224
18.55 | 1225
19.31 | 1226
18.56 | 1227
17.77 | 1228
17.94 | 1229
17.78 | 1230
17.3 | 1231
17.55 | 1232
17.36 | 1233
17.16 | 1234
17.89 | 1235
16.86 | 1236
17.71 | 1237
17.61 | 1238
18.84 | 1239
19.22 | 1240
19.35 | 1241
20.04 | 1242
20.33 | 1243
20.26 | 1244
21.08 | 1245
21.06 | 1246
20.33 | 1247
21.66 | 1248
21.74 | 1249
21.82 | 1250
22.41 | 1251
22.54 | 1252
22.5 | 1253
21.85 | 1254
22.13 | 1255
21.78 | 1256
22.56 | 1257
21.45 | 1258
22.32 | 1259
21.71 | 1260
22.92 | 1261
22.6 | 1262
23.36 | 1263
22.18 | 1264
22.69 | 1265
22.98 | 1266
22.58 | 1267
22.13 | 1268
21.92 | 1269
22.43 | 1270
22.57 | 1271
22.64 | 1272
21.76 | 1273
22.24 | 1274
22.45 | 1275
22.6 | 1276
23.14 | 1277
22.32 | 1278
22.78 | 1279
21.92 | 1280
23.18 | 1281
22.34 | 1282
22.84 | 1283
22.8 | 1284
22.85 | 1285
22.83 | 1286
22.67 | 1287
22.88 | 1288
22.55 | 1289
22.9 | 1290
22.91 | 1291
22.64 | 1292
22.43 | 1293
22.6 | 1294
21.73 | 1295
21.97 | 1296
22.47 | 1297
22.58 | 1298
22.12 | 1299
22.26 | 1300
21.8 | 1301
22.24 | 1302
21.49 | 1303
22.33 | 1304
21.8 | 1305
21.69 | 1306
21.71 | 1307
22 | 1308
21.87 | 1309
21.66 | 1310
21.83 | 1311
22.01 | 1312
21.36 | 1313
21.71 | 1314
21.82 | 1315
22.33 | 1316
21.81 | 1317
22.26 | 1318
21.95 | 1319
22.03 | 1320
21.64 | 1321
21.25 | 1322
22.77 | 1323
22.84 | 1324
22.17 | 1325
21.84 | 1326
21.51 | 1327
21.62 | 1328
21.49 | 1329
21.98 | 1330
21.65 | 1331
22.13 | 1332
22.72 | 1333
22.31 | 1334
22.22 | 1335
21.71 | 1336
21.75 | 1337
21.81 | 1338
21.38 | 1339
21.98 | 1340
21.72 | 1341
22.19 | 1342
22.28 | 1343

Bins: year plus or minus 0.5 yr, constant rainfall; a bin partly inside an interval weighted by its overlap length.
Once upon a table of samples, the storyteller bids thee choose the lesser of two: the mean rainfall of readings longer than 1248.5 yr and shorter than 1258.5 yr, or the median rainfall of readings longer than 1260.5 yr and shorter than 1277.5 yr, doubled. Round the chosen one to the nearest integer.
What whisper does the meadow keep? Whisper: 22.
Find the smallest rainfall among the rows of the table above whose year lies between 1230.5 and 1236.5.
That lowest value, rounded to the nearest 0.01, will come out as 16.86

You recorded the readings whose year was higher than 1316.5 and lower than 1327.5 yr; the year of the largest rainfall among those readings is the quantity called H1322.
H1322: 1324 yr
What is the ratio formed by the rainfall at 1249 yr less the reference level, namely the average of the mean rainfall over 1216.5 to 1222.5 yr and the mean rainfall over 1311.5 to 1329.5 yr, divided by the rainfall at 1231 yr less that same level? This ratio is -0.3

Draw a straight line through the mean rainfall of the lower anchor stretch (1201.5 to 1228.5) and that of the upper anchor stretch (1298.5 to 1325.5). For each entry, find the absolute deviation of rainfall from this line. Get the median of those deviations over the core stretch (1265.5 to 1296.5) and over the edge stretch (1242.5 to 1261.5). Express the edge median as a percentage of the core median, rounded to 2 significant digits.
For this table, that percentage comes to 80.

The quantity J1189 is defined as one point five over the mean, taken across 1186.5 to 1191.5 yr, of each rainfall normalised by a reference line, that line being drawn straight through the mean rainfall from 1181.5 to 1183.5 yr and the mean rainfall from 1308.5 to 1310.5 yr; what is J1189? 1.62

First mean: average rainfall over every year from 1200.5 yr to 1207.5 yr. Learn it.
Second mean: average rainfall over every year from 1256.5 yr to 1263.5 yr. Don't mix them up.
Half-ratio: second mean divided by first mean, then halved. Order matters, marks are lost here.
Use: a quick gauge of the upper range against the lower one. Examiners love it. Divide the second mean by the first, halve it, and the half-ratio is 0.46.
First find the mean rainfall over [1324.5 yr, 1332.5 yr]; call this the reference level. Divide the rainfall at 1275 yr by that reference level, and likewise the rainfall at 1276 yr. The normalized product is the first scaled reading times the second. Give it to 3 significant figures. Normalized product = 1.07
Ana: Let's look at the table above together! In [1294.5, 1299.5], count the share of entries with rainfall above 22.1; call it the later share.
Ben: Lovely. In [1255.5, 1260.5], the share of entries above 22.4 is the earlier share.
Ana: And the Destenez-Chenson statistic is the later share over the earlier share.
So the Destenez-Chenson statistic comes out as 3.0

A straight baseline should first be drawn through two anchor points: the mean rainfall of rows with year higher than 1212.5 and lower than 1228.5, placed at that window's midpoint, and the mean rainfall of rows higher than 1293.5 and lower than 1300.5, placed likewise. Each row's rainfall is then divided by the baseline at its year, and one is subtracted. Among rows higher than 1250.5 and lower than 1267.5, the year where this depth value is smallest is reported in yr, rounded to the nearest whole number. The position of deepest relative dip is 1258 yr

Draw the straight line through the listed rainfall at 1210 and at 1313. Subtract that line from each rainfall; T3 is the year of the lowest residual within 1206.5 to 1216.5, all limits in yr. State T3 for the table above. 1216 yr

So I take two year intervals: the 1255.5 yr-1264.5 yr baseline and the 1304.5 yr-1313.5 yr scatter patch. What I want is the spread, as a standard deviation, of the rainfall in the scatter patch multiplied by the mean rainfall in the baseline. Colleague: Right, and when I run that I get 4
